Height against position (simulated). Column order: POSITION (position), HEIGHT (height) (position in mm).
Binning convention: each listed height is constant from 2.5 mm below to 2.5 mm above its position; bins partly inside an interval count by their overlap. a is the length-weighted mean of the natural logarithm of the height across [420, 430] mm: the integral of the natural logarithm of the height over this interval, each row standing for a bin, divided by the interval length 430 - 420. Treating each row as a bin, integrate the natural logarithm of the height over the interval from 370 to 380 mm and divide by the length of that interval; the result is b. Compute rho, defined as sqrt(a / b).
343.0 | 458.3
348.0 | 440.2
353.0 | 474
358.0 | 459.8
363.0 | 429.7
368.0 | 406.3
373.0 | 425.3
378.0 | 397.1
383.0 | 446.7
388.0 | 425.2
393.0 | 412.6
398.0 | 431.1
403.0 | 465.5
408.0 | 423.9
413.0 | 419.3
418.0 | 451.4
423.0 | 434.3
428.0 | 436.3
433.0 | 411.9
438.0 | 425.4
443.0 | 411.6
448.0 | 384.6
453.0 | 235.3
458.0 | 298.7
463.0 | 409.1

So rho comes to 1.00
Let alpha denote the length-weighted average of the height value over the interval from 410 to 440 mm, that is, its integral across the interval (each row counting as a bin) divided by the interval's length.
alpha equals 430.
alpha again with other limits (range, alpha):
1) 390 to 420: 434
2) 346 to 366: 450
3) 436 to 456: 361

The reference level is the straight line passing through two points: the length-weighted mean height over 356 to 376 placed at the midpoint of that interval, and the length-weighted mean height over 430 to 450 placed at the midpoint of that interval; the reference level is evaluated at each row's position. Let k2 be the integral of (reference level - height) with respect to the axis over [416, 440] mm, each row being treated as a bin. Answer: -452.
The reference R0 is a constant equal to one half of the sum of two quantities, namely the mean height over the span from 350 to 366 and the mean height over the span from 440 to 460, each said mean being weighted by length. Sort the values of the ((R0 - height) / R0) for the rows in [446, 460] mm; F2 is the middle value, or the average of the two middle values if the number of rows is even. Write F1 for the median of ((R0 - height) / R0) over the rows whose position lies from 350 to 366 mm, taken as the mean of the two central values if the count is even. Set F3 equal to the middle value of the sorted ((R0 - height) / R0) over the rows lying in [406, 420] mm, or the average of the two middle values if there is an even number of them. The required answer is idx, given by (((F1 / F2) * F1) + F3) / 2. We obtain 0.020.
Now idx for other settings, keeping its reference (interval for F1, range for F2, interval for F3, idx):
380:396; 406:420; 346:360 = -0.124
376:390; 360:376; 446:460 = 0.082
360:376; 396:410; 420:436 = -0.084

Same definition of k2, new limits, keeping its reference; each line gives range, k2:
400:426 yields -574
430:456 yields 920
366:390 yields 128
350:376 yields -228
